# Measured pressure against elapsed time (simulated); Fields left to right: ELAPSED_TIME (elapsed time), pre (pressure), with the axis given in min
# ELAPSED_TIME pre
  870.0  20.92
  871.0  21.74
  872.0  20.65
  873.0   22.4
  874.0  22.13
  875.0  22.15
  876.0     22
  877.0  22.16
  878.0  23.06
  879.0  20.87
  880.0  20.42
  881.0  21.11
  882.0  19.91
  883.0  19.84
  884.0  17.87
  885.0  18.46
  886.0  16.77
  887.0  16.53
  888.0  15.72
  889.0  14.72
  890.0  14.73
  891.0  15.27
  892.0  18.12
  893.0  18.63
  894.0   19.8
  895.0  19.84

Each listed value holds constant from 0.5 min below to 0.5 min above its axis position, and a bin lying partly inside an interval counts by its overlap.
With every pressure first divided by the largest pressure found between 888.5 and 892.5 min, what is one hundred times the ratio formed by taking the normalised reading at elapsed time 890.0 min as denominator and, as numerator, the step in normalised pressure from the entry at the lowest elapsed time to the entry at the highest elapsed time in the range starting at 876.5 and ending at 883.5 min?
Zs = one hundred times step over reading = -16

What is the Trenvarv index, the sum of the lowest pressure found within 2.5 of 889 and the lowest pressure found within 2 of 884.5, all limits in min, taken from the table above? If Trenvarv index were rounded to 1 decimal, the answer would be 31.5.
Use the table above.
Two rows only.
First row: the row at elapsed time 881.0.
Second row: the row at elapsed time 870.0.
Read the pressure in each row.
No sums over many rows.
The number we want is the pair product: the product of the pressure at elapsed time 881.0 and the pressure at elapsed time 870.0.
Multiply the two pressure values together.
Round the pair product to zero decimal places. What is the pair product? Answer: 442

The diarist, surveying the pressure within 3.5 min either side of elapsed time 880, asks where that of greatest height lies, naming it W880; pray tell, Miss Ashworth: 878.0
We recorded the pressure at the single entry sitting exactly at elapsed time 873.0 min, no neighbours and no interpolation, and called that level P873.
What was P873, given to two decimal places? 22.40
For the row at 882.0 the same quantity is 19.91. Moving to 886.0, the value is 16.77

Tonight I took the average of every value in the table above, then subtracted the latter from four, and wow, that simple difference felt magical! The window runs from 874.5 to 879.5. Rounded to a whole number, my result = -18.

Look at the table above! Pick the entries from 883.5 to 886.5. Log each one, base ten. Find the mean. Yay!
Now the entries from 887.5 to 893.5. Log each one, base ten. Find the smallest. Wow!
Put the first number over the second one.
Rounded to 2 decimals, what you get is 1.07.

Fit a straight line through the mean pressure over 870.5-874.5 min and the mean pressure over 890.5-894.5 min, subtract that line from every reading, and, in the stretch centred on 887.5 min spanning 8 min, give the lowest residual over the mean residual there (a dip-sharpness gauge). 1.5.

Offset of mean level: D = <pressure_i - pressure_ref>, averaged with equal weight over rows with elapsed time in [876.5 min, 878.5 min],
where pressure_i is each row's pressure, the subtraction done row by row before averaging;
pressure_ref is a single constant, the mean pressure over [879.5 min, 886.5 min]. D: 3.4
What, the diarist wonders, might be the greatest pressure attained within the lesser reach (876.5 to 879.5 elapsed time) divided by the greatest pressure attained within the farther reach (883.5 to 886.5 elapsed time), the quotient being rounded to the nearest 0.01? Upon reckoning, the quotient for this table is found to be 1.25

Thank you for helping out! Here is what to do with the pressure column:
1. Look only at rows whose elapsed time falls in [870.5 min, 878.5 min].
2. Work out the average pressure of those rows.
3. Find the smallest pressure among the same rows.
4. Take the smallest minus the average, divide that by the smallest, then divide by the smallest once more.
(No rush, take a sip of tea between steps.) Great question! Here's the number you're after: -0.0033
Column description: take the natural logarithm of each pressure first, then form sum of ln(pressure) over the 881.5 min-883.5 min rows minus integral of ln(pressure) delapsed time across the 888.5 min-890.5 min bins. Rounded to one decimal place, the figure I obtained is 0.6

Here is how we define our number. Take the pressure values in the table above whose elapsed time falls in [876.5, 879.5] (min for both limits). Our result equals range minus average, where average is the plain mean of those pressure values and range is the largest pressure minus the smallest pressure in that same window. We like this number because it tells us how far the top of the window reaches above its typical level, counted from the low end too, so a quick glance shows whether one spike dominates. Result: -19.8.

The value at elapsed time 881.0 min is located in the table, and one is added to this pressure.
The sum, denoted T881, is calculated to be 22.1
